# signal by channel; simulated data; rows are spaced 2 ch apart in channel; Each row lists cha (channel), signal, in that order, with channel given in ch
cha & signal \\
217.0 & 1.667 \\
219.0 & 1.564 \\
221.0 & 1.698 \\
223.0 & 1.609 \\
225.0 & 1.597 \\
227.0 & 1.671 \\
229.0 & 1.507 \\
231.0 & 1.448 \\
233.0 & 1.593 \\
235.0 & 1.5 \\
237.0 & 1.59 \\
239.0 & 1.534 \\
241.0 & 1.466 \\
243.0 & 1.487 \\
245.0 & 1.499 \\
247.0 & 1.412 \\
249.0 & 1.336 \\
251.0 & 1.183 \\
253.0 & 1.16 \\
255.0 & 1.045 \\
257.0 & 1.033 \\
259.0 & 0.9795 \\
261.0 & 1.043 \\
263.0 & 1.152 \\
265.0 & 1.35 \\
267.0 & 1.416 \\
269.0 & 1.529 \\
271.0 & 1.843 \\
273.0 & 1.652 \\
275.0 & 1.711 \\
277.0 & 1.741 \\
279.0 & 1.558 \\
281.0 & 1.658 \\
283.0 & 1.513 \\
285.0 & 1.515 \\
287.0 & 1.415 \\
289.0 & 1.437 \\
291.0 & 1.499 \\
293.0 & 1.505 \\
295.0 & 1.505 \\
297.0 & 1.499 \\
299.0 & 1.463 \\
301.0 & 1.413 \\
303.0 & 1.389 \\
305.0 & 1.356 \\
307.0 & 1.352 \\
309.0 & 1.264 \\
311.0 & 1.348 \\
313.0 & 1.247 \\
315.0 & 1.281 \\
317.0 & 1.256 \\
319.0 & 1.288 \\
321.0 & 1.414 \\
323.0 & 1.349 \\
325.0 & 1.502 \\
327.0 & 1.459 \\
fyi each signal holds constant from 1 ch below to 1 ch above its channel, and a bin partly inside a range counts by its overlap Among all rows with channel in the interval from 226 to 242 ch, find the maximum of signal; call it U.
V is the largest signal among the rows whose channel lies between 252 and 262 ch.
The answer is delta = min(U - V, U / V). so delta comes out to 0.5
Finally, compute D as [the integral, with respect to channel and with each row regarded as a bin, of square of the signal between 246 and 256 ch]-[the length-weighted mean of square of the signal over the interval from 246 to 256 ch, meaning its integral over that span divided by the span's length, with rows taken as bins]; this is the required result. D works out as 13.7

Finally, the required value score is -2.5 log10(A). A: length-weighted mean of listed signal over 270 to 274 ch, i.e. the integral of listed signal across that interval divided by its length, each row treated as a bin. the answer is -0.61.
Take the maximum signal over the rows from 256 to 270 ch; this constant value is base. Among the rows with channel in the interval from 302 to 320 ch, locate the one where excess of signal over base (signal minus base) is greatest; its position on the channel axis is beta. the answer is 303.0 ch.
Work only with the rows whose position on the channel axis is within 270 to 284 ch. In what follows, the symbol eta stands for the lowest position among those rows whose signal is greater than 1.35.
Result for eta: 271.0 ch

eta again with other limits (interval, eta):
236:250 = 237.0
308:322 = 321.0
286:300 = 287.0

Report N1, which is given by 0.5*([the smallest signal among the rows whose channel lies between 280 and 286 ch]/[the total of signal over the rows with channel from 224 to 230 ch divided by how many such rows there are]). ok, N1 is 0.48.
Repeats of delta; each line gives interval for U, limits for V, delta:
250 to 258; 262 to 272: -0.7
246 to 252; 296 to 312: -0.1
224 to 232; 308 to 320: 0.3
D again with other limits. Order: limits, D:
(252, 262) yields 10.0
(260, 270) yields 15.4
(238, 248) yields 19.7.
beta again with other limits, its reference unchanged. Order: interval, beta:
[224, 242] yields 227.0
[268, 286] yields 271.0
